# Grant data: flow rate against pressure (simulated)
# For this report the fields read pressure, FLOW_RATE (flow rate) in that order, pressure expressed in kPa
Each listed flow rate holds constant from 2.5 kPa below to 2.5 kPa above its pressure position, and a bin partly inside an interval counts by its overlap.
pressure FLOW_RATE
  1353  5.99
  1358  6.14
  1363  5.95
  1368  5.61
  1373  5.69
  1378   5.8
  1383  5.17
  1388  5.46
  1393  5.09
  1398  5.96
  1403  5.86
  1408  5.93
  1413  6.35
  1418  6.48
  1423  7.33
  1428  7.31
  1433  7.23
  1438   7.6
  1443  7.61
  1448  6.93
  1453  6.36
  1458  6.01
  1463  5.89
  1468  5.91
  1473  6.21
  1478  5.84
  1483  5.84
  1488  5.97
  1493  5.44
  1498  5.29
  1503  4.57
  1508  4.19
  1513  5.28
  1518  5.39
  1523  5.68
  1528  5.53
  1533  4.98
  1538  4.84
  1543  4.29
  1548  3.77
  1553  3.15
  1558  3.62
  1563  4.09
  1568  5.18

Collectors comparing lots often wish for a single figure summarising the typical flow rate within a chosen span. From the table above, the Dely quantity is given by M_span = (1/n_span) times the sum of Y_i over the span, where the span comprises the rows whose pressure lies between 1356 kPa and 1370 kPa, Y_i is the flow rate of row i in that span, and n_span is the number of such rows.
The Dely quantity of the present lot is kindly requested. 5.9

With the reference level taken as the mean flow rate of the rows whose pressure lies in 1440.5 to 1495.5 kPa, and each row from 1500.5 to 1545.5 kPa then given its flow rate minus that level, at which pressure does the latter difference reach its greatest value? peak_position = 1523 kPa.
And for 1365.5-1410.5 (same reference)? 1398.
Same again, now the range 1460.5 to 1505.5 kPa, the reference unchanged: 1473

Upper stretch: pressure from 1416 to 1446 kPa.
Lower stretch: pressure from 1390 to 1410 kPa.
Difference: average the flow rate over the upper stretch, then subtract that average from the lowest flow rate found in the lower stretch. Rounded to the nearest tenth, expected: -2.2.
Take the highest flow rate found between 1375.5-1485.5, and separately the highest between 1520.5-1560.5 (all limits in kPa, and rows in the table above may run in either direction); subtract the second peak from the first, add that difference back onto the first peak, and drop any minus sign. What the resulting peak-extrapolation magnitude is 9.5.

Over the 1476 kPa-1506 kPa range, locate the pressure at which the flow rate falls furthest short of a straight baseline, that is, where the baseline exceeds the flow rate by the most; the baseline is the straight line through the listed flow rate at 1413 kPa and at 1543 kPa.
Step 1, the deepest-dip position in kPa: 1503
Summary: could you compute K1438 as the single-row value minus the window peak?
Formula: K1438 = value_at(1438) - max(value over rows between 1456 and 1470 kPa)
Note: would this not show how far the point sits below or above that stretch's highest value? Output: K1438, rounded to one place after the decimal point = 1.6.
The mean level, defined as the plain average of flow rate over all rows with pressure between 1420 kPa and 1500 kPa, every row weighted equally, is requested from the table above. 6.4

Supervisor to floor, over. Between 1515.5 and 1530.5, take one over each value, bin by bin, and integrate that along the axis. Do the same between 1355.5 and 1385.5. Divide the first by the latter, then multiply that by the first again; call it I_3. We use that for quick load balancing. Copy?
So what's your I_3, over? 1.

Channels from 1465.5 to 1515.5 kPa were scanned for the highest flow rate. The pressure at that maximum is 1473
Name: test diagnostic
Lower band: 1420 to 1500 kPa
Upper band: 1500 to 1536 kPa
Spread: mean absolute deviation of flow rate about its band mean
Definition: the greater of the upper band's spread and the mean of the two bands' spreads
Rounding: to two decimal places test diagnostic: 0.56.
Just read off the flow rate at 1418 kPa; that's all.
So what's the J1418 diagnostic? 6.48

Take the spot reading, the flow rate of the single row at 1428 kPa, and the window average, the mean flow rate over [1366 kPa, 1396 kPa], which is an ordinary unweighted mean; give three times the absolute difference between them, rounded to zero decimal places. 6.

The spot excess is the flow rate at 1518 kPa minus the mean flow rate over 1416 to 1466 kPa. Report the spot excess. -1.5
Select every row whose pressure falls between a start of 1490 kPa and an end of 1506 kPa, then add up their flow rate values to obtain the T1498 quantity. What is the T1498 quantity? 15.3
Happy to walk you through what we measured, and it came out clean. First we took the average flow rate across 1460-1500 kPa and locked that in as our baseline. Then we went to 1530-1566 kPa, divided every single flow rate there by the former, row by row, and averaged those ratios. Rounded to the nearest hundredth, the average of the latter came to 0.71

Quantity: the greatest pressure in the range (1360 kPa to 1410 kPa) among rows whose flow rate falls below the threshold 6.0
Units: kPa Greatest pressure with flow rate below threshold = 1408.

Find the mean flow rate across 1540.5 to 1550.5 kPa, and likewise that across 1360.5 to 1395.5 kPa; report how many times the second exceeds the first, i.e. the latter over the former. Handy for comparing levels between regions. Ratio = 1.37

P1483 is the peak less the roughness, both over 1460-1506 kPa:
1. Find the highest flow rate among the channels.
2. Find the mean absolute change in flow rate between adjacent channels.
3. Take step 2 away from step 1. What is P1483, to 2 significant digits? 5.9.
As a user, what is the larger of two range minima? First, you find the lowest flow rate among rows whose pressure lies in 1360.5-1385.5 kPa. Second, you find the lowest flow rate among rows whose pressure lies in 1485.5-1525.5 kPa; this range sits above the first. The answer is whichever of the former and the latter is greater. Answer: 5.2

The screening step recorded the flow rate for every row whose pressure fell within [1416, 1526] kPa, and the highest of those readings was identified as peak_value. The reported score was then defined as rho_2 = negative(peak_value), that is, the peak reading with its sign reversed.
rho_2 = -7.6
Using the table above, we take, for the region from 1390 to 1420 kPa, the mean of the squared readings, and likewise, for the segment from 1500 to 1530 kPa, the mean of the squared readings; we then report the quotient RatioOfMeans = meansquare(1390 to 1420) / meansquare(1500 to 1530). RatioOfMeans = 1.3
